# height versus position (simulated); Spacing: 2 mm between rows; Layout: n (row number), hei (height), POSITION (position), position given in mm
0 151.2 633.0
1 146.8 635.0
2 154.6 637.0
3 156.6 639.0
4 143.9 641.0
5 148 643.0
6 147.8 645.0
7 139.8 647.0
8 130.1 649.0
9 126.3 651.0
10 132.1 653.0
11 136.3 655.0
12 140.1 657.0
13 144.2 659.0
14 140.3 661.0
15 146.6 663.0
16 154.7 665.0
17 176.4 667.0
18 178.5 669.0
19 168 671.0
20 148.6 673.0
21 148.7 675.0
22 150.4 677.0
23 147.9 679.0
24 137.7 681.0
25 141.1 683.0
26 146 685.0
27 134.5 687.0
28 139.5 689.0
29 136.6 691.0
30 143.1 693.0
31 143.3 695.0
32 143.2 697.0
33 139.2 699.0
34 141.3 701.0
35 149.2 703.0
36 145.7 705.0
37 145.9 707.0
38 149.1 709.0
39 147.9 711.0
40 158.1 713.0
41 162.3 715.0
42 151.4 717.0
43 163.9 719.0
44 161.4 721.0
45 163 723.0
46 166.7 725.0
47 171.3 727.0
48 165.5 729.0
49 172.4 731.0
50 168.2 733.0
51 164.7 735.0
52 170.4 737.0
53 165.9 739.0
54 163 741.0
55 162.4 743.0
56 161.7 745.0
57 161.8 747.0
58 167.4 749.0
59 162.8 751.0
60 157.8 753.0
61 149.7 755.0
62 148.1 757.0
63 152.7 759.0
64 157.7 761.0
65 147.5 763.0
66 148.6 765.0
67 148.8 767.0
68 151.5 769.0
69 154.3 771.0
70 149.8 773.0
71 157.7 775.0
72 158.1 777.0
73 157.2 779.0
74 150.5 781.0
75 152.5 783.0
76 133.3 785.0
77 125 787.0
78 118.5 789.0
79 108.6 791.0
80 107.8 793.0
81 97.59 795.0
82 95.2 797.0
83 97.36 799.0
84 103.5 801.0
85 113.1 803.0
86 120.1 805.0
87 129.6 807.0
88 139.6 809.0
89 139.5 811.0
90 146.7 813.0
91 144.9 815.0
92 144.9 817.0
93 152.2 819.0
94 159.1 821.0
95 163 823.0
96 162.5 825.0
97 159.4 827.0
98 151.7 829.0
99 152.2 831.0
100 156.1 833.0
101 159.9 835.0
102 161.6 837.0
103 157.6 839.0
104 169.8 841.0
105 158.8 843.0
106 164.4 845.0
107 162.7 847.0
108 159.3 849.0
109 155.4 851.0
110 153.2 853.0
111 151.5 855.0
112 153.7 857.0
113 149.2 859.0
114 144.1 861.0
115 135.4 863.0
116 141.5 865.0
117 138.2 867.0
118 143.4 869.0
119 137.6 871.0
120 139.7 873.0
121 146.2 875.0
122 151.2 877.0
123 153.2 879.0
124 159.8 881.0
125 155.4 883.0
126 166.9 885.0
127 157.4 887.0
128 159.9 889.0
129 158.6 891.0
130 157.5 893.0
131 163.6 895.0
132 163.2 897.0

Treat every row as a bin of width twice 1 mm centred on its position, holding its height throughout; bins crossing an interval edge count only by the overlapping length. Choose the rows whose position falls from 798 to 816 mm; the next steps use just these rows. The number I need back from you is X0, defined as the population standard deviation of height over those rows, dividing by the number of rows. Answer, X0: 17.3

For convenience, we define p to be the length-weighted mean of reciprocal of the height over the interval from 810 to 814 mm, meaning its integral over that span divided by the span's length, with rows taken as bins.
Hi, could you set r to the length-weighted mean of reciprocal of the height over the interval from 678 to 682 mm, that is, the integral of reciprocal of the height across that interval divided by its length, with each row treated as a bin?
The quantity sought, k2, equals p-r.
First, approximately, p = 0.0070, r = 0.0070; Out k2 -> 0.0000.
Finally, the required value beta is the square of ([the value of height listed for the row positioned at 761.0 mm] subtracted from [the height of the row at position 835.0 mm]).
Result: 5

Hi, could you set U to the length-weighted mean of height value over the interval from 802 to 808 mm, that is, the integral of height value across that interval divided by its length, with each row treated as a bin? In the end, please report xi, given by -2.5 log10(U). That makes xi -5.21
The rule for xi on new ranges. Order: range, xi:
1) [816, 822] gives -5.46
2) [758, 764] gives -5.46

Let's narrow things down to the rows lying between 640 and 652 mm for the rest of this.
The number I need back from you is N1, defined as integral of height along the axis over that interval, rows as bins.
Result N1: 1672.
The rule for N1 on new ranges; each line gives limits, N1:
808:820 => 1736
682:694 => 1682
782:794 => 1491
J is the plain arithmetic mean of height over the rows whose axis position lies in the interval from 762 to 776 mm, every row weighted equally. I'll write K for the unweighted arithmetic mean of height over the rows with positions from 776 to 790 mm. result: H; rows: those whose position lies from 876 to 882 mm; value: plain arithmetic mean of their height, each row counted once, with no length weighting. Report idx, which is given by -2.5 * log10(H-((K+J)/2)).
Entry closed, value -2.3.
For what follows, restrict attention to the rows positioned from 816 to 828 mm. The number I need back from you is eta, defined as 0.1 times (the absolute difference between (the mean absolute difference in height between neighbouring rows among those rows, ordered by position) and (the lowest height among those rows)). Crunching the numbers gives 14.1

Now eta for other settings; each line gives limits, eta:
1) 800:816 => 9.7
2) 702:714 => 14.2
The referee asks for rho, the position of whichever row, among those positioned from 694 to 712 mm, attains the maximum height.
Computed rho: 703.0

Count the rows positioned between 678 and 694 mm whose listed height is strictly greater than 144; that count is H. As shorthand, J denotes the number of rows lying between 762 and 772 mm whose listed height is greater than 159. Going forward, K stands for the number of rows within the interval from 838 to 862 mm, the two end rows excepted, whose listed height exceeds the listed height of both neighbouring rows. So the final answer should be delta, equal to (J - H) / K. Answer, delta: -0.7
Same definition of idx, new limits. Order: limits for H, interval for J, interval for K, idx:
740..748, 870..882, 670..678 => -2.6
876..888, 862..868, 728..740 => -1.6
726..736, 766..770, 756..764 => -3.1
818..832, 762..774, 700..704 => -2.4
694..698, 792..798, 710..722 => -2.9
